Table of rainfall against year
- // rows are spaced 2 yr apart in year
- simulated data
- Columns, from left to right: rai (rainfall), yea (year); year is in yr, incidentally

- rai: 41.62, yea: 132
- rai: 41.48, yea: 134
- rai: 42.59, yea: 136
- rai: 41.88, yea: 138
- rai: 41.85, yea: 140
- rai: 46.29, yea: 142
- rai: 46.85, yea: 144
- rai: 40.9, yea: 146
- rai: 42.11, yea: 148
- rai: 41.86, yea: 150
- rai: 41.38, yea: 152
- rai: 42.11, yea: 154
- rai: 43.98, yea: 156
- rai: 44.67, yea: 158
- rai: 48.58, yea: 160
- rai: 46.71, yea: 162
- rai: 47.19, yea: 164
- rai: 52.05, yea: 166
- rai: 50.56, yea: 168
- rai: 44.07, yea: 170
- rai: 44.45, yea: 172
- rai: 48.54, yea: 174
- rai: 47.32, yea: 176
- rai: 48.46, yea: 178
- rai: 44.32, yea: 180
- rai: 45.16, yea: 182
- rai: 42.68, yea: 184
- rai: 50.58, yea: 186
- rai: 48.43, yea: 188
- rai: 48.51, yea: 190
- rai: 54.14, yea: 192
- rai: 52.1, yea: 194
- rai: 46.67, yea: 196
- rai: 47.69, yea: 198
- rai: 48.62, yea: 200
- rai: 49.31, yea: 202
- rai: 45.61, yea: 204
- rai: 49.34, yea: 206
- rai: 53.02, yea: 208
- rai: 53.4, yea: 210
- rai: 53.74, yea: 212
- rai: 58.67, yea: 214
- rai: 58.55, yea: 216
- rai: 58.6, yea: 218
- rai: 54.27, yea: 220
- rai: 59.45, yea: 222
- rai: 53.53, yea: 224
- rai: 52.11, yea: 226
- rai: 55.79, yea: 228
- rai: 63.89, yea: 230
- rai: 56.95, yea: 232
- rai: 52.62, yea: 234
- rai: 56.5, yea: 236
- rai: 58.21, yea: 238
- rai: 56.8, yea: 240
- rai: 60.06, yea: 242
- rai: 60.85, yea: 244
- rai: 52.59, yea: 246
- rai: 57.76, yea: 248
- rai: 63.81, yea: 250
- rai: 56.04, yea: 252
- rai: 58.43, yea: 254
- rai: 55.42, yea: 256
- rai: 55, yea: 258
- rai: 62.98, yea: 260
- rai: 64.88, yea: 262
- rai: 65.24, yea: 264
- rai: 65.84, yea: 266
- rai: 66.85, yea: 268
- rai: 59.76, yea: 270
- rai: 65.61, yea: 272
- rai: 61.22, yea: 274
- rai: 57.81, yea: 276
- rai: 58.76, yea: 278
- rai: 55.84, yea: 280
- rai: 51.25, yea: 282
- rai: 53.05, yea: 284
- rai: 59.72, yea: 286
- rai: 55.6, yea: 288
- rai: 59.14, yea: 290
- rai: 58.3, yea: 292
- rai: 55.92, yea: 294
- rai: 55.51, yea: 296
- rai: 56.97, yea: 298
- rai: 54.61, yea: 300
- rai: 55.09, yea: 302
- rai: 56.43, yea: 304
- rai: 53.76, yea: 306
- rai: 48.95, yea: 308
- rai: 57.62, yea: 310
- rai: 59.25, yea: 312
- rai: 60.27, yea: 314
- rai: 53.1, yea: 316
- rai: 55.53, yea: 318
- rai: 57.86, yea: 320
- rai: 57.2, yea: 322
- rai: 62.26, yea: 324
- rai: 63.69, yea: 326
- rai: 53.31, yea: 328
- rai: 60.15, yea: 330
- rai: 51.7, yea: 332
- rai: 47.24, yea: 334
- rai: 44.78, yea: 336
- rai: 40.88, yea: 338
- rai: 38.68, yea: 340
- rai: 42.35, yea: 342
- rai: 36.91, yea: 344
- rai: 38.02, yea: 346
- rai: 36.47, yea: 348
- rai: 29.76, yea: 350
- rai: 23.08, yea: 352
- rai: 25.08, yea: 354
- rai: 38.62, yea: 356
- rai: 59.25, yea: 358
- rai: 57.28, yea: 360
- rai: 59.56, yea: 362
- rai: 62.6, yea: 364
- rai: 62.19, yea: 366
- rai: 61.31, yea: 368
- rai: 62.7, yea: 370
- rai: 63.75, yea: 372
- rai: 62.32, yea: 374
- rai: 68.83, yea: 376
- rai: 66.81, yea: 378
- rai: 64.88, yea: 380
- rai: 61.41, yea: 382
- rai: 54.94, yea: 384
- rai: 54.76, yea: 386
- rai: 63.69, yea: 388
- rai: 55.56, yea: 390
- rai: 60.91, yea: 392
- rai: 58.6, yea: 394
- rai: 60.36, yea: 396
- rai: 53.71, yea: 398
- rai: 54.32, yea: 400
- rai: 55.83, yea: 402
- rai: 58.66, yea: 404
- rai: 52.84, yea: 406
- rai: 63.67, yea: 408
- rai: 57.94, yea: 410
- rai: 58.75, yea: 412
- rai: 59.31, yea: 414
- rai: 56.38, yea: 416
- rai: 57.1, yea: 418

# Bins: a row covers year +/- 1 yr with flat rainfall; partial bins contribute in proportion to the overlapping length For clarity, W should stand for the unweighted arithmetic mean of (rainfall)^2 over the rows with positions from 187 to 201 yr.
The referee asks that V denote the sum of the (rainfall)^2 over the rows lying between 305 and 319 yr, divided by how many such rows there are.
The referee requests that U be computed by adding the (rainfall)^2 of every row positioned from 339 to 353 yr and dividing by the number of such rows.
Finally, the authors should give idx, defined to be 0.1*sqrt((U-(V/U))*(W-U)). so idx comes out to 122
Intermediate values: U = 1264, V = 3093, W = 2452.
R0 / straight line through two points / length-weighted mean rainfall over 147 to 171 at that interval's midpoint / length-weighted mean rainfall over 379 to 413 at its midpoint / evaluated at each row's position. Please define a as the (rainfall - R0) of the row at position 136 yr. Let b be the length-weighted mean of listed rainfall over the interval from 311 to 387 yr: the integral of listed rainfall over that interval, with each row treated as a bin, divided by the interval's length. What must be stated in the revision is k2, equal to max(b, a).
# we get 52.6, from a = -2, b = 52.6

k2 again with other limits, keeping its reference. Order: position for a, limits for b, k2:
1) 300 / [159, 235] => 50.9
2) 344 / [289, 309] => 55.5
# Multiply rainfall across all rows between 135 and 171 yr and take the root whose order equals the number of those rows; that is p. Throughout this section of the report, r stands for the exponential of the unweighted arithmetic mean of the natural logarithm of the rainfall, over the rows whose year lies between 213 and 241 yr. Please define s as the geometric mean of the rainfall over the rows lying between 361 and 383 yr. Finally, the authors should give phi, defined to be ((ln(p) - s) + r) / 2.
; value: -1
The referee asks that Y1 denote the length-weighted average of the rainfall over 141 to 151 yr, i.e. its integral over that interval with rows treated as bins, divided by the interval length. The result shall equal 44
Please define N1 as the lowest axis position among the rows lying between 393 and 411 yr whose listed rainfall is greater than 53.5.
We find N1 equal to 394 yr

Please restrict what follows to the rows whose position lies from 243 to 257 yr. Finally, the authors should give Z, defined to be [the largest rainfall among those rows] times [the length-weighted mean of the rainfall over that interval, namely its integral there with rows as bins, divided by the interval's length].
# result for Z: 3691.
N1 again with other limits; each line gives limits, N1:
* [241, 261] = 242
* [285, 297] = 286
